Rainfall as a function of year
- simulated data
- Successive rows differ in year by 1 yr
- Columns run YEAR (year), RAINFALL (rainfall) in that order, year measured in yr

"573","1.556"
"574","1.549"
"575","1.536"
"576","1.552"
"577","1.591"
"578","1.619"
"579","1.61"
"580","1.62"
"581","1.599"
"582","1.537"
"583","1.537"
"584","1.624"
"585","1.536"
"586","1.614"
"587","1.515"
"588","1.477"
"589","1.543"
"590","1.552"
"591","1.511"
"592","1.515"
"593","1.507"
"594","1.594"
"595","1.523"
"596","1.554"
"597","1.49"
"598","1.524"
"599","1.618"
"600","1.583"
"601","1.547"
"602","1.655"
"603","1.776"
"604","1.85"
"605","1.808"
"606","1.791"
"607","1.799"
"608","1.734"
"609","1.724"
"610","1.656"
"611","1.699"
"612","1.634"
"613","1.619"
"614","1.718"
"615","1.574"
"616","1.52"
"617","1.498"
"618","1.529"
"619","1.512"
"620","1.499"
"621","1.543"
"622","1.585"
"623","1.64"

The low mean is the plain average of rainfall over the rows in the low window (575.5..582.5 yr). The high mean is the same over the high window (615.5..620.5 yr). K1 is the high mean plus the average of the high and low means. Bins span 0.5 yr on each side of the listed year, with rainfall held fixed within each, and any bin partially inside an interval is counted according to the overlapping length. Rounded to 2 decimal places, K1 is 3.06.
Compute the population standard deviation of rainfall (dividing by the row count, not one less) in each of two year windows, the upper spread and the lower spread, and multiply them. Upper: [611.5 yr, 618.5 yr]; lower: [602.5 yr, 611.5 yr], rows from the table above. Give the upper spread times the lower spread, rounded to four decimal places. 0.0041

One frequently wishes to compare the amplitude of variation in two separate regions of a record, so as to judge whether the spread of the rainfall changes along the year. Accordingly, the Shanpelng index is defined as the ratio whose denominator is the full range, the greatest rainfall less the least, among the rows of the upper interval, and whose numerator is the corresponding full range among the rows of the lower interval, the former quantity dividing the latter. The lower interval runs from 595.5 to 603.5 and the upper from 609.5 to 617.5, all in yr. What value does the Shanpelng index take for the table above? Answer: 1.3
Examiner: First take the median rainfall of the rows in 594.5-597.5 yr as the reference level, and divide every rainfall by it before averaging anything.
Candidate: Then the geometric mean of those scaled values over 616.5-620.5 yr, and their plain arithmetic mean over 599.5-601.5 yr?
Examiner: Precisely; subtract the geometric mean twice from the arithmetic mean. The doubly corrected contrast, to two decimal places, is -0.95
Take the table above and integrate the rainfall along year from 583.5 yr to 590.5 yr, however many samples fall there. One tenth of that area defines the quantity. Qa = 1.09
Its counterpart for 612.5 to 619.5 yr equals 1.10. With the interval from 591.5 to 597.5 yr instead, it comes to 0.92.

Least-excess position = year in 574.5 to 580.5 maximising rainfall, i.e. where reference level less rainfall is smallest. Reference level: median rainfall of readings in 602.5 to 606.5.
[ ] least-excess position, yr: 580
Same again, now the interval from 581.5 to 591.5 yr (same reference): 584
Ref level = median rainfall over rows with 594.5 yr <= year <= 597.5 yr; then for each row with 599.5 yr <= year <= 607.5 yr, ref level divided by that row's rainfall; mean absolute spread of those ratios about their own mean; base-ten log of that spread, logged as -1.3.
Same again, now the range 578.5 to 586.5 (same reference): -1.7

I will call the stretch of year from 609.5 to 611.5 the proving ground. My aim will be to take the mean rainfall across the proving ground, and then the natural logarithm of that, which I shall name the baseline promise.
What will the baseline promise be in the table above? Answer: 0.517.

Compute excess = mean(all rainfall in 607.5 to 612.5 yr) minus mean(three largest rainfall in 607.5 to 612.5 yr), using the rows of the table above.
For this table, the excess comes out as -0.030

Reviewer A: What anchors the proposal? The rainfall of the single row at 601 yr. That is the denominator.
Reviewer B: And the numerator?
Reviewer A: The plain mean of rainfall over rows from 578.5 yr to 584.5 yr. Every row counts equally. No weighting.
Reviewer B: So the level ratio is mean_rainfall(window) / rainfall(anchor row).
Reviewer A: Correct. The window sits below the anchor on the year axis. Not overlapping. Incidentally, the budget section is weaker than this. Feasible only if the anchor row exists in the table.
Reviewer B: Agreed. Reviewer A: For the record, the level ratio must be 1.03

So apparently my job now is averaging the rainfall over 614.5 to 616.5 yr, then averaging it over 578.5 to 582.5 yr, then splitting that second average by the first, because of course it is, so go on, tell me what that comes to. 1.029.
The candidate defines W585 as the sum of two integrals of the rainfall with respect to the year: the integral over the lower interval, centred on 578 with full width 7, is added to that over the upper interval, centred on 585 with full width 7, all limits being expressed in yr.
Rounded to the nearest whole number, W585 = 22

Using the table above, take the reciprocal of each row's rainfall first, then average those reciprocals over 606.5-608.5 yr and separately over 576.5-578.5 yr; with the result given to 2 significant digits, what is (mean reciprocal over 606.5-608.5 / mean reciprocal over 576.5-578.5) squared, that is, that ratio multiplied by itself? 0.83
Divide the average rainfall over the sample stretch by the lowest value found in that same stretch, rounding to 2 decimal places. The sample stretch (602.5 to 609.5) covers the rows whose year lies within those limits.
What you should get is 1.03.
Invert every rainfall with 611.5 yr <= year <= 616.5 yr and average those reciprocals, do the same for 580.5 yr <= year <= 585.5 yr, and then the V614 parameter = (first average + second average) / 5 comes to 0.252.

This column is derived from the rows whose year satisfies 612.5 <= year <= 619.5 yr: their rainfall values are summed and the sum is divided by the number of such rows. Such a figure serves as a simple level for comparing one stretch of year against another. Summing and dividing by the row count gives 1.57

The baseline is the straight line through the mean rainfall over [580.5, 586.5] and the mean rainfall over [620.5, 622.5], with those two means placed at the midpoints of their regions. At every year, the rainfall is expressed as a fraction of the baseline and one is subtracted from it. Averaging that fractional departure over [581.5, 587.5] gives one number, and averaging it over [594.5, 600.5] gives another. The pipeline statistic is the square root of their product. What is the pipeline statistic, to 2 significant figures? 0.011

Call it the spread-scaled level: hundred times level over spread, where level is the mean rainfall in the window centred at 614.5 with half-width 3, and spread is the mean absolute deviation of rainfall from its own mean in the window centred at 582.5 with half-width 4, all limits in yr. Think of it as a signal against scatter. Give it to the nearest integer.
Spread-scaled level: 4431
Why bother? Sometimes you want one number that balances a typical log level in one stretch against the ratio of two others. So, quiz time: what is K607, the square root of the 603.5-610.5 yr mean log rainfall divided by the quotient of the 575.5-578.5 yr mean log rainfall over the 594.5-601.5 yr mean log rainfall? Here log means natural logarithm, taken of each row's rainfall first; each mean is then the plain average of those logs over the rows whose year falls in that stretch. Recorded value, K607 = 0.73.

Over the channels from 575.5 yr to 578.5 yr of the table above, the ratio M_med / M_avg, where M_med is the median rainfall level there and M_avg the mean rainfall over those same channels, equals 1.00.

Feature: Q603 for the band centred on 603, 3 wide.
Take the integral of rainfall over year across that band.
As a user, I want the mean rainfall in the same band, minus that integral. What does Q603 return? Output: -3.52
